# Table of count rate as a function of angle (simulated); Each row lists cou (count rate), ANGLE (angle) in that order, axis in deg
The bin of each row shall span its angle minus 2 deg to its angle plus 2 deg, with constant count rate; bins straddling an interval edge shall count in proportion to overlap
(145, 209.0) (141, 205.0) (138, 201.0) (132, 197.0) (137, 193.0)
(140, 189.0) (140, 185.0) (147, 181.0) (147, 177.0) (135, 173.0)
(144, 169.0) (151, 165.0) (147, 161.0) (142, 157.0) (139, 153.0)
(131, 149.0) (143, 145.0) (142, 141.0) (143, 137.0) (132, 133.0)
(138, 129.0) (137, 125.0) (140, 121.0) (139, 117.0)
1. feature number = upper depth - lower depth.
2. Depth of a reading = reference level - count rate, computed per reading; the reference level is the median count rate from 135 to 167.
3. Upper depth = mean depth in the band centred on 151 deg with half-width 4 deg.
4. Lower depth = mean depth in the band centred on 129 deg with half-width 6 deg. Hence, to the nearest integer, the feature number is 1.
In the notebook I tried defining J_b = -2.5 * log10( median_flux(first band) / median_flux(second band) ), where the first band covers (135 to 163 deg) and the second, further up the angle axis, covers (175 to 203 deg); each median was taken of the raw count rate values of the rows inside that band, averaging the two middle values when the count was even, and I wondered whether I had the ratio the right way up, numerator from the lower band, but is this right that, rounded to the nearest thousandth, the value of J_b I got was -0.015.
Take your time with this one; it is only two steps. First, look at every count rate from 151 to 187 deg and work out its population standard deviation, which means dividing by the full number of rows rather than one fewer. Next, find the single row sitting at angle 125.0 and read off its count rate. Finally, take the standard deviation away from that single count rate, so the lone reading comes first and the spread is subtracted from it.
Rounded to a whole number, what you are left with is 132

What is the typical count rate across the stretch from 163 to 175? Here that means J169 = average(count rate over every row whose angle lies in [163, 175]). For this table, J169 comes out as 143.3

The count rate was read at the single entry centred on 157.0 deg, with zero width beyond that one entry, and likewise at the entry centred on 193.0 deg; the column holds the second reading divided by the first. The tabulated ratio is 0.96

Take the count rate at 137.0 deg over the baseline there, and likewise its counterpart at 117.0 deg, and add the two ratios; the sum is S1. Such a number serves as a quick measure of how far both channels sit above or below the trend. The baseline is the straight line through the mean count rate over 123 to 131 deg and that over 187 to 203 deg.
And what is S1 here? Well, 2.051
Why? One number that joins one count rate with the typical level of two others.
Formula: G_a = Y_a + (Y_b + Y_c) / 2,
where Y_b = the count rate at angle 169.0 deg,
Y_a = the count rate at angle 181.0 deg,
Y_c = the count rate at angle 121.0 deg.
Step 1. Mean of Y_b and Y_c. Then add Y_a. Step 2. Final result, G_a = 289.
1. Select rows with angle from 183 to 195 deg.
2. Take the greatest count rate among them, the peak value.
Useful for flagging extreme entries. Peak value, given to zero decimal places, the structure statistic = 140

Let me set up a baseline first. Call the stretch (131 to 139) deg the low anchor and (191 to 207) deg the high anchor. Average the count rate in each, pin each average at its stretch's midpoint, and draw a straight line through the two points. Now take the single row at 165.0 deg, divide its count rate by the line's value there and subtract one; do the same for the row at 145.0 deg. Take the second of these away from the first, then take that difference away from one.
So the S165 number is 0.94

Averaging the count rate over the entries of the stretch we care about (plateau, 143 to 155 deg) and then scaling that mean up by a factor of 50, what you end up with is 6883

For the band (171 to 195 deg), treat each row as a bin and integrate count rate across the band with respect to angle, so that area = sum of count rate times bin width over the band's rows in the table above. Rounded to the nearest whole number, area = 3384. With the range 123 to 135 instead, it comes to 1628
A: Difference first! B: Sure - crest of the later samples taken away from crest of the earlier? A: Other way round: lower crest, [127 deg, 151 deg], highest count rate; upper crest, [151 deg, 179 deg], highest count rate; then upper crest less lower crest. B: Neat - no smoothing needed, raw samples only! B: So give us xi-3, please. 8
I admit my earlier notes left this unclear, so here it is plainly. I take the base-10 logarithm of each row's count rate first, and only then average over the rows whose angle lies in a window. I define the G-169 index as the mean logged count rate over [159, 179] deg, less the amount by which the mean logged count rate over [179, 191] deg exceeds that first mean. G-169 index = 2.17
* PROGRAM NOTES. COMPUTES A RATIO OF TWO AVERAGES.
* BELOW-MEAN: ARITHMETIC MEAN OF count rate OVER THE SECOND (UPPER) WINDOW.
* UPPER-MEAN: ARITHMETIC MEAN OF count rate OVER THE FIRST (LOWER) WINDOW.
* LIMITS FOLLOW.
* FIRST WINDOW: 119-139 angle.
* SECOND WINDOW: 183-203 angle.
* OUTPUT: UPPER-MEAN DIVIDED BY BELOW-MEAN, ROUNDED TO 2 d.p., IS 1.00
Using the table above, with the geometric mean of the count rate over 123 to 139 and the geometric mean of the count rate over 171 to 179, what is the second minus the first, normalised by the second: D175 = 0.0243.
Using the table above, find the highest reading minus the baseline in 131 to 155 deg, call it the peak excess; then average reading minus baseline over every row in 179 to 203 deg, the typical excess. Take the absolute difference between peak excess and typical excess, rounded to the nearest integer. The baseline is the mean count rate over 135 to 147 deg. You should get 4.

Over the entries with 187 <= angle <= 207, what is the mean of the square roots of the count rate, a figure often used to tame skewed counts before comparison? 11.7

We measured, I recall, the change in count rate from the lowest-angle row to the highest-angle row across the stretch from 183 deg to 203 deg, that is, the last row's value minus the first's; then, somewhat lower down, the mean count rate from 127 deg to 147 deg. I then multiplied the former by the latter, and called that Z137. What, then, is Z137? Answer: -279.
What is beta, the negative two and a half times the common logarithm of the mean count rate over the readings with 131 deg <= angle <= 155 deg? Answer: -5.35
